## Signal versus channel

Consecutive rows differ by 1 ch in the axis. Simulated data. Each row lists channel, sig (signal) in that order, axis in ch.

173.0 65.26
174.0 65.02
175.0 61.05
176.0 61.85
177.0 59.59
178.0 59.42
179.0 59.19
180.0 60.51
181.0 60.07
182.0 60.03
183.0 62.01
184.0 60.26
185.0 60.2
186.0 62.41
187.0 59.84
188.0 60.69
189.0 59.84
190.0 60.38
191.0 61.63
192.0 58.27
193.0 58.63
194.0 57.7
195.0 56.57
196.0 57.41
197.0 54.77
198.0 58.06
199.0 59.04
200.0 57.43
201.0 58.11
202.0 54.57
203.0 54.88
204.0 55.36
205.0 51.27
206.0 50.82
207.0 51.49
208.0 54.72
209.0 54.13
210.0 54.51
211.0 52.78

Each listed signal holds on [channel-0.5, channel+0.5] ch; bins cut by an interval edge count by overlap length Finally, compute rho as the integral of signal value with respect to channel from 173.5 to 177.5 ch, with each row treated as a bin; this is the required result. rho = 248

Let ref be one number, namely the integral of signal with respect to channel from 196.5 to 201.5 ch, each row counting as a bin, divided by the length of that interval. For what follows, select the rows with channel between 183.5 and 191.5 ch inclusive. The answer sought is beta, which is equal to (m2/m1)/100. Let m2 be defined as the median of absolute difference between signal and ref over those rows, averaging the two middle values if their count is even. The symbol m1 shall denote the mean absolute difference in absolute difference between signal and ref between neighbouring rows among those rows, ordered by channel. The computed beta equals 0.024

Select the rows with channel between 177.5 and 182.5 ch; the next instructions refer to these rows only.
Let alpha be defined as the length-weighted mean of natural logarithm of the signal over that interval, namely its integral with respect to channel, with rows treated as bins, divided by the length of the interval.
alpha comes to 4.09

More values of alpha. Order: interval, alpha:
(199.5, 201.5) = 4.06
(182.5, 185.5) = 4.11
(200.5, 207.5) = 3.98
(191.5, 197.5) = 4.05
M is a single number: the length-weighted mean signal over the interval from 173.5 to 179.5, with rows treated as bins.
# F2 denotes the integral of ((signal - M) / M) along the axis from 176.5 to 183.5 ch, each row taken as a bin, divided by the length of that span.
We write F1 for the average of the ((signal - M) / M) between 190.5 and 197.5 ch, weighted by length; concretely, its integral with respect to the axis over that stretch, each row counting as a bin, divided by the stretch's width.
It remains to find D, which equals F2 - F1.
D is 0.04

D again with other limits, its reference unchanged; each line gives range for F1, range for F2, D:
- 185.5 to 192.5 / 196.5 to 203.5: -0.06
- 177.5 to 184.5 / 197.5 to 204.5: -0.06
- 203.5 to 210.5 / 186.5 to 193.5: 0.11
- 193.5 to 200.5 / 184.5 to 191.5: 0.06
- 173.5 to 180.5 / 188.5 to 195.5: -0.03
